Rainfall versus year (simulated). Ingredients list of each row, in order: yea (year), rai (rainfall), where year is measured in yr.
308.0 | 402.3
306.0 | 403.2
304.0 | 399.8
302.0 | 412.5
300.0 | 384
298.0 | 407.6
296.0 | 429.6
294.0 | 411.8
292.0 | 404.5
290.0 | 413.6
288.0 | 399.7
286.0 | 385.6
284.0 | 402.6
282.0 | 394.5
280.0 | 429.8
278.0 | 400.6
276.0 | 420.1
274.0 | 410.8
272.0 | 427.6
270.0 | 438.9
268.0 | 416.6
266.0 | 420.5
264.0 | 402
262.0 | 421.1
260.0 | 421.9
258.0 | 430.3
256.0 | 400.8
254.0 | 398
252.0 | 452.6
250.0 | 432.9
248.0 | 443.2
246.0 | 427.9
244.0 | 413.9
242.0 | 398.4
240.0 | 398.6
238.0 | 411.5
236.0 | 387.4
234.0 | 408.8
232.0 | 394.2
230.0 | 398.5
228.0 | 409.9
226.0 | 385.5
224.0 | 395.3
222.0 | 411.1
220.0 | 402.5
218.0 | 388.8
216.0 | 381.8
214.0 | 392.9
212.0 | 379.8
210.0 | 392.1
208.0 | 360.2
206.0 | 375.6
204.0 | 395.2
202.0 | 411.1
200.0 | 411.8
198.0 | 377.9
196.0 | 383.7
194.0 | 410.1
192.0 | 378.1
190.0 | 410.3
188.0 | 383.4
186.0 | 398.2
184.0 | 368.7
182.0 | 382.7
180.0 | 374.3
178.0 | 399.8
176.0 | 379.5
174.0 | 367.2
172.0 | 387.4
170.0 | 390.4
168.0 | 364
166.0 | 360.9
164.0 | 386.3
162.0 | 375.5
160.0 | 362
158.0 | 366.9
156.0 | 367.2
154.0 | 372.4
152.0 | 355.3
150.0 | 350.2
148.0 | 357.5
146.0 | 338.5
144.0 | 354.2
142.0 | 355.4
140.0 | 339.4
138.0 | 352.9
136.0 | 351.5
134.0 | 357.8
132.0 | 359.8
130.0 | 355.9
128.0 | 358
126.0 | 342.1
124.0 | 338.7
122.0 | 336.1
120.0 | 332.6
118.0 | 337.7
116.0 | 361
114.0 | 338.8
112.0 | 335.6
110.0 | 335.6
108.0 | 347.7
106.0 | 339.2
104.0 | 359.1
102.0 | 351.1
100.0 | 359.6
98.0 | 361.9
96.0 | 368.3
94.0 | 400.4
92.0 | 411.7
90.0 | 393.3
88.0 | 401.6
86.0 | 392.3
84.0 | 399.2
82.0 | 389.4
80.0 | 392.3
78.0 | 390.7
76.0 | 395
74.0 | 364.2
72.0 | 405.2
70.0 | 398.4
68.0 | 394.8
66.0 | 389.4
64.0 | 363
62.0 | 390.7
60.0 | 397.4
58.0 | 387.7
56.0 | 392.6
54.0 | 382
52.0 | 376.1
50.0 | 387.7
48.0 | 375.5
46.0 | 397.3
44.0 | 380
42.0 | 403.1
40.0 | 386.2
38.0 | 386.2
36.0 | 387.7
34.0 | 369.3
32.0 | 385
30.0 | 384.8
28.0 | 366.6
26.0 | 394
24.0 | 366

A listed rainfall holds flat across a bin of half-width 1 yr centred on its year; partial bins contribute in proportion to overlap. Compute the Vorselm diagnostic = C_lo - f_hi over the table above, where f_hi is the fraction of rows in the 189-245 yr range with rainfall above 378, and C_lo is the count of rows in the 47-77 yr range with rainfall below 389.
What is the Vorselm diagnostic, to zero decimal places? 6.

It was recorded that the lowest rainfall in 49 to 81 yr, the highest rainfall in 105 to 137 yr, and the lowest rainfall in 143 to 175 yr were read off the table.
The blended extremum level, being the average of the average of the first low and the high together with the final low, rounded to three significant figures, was 350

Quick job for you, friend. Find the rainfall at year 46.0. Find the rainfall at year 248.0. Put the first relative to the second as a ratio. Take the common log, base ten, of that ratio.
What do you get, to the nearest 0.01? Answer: -0.05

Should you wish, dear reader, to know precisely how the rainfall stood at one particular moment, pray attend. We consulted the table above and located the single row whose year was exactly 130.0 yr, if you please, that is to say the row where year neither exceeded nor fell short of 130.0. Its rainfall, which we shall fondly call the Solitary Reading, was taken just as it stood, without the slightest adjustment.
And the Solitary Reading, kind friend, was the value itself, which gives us 355.9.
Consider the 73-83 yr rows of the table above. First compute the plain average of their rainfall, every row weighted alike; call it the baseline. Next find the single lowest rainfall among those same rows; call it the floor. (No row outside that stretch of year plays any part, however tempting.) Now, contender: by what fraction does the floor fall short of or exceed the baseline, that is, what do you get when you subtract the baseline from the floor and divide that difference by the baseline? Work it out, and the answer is -0.057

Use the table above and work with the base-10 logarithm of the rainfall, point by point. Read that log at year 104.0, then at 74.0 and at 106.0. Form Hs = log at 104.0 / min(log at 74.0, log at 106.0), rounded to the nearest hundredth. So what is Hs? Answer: 1.01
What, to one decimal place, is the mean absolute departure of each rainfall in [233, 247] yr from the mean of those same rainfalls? 10.2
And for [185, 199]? 12.5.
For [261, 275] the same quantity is 8.4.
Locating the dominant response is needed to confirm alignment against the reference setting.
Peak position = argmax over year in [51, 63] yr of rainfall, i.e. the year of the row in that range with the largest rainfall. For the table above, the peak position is 60.0 yr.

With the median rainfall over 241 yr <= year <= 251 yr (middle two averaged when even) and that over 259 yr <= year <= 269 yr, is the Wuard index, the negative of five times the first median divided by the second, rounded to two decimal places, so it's -5.09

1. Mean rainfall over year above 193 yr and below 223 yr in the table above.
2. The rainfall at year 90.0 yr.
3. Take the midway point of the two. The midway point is 392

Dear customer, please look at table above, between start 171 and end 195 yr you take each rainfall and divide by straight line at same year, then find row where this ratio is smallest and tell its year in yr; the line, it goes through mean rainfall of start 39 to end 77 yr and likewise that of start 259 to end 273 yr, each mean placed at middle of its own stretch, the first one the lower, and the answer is 174.0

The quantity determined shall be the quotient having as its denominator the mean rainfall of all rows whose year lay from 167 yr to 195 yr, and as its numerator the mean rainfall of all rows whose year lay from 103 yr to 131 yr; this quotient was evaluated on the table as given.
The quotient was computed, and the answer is 0.89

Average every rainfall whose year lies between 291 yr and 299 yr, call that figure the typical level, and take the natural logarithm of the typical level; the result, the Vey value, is 6.02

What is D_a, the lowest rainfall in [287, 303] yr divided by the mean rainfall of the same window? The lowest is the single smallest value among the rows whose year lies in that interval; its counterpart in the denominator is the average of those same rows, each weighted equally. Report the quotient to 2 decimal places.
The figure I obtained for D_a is 0.94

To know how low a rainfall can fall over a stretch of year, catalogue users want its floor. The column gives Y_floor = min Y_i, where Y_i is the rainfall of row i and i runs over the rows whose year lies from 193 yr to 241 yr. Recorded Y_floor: 360.2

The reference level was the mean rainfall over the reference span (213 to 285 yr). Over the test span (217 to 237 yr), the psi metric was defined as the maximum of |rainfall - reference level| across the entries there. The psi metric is 25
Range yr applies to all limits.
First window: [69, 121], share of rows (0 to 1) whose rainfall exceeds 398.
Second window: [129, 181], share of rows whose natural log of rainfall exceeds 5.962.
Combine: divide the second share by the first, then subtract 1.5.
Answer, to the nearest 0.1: -1.2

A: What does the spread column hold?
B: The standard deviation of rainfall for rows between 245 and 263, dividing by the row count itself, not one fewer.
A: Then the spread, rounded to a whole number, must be 17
